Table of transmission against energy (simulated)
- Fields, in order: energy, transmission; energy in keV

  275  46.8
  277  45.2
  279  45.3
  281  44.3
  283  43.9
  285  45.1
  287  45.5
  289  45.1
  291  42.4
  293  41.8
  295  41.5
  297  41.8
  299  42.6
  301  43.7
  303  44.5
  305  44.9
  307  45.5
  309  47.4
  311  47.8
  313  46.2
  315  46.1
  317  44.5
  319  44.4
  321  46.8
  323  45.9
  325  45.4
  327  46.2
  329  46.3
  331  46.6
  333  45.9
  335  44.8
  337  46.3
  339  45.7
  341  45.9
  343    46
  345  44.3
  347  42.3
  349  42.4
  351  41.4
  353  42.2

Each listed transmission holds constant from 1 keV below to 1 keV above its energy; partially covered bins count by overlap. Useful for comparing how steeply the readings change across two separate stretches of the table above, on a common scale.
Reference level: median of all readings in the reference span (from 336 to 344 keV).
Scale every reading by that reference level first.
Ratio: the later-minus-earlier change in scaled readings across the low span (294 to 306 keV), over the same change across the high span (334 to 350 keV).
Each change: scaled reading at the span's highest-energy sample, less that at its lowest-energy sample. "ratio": -1.4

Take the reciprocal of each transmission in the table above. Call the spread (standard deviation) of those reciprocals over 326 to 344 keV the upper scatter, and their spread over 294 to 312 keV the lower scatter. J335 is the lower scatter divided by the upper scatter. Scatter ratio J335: 4.6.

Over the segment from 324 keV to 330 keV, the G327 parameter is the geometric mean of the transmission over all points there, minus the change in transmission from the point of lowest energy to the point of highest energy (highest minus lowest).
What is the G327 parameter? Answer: 45.1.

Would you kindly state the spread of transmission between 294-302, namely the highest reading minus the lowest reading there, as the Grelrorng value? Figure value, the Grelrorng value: 2.2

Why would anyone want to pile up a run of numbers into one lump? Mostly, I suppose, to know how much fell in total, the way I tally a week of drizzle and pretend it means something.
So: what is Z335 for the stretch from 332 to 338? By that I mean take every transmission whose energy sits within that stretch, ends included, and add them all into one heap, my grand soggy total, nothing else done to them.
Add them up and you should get 137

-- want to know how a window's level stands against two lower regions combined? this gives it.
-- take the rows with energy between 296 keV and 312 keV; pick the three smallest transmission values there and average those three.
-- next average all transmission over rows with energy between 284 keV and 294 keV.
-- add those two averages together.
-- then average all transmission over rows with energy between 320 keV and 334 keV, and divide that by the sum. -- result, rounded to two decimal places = 0.53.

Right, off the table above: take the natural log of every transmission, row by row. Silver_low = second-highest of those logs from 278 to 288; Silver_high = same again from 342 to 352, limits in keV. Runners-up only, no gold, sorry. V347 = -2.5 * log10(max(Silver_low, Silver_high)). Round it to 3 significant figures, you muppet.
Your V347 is -1.45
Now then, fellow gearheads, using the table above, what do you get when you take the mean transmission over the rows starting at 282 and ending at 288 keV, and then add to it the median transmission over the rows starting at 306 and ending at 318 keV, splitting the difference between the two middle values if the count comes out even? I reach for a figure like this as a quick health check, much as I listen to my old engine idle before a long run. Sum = 91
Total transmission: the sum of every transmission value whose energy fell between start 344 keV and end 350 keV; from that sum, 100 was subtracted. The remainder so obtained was 29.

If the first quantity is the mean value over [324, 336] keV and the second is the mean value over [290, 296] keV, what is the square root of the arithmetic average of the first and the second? 6.62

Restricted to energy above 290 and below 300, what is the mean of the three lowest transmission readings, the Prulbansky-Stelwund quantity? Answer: 41.7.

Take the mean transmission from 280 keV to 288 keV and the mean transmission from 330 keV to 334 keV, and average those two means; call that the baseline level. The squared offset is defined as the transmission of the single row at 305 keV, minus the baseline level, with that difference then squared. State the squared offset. 0.3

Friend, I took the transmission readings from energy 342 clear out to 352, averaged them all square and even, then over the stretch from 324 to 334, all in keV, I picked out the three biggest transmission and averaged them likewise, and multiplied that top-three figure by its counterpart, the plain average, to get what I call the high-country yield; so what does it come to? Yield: 2007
